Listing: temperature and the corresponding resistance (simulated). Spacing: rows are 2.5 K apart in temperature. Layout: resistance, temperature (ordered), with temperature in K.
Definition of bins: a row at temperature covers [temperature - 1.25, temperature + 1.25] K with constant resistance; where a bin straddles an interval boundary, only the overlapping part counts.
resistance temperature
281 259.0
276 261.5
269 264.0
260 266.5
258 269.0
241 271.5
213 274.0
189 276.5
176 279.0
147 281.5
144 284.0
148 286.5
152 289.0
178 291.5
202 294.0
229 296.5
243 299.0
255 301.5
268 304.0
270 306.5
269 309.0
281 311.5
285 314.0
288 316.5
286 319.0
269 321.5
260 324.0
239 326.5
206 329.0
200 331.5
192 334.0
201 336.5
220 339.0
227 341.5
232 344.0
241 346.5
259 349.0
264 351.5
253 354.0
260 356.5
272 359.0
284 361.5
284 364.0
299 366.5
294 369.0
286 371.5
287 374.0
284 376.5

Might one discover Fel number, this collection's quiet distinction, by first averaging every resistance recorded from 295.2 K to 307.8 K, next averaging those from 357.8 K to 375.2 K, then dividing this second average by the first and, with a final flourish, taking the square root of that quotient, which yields 1.06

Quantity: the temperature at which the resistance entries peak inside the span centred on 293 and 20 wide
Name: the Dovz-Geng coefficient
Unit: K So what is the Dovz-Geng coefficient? 301.5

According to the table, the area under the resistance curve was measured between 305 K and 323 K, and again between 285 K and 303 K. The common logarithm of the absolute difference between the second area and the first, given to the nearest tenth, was 3.1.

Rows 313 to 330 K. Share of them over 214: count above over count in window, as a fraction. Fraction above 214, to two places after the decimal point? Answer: 0.86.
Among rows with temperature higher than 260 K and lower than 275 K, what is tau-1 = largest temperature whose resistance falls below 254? 274.0 K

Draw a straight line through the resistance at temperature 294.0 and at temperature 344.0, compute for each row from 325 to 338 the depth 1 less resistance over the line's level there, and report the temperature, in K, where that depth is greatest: 334.0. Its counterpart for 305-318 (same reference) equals 309.0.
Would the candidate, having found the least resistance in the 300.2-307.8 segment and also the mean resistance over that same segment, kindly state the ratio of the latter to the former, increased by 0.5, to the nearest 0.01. 1.54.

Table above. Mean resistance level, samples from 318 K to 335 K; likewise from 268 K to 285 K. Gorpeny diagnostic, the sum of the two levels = 431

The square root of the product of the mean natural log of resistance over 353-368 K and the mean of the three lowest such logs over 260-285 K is 5.32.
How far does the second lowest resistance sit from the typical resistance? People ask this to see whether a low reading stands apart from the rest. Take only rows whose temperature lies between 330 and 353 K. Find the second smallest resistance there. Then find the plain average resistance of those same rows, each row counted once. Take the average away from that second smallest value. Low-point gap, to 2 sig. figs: -26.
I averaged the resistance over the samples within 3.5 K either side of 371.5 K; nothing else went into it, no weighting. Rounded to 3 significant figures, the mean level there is 289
